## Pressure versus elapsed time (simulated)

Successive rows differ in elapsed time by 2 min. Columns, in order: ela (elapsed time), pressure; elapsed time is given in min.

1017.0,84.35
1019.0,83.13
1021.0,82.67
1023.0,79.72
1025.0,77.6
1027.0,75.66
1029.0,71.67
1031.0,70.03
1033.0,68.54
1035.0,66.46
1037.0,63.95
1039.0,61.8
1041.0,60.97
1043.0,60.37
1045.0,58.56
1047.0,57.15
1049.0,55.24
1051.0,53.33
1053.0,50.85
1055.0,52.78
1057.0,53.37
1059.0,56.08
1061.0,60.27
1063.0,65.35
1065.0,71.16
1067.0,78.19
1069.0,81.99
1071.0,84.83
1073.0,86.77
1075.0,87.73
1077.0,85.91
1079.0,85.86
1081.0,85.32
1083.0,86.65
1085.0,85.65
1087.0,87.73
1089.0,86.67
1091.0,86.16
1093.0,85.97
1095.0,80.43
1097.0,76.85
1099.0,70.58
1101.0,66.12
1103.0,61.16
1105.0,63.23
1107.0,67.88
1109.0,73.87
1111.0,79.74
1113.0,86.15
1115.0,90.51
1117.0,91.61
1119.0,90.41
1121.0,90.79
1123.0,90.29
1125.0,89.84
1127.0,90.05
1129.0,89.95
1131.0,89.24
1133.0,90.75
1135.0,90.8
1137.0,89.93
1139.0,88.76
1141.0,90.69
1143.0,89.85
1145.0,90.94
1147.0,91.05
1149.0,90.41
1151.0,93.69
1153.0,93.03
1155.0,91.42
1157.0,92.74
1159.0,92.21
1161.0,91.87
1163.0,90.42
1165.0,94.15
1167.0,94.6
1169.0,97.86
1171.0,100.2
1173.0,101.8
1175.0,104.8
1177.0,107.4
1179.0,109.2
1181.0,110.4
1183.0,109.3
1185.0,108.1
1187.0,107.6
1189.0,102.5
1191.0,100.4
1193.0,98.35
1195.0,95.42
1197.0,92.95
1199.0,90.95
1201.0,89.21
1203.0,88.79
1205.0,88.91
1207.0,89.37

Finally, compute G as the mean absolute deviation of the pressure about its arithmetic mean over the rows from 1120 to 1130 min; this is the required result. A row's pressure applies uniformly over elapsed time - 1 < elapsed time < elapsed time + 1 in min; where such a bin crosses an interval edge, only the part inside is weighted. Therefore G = 0.3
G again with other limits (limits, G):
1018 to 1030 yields 3.4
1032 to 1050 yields 3.3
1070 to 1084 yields 0.8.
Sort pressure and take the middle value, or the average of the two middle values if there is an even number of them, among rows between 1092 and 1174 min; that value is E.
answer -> 90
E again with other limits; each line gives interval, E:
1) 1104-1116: 77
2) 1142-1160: 91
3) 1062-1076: 82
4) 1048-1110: 77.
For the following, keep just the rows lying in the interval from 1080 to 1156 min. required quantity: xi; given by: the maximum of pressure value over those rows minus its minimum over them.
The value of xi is 33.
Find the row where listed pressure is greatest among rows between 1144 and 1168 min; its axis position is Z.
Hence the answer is 1167.0 min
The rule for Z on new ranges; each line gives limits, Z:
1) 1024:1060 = 1025.0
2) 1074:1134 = 1117.0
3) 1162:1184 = 1181.0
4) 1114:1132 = 1117.0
